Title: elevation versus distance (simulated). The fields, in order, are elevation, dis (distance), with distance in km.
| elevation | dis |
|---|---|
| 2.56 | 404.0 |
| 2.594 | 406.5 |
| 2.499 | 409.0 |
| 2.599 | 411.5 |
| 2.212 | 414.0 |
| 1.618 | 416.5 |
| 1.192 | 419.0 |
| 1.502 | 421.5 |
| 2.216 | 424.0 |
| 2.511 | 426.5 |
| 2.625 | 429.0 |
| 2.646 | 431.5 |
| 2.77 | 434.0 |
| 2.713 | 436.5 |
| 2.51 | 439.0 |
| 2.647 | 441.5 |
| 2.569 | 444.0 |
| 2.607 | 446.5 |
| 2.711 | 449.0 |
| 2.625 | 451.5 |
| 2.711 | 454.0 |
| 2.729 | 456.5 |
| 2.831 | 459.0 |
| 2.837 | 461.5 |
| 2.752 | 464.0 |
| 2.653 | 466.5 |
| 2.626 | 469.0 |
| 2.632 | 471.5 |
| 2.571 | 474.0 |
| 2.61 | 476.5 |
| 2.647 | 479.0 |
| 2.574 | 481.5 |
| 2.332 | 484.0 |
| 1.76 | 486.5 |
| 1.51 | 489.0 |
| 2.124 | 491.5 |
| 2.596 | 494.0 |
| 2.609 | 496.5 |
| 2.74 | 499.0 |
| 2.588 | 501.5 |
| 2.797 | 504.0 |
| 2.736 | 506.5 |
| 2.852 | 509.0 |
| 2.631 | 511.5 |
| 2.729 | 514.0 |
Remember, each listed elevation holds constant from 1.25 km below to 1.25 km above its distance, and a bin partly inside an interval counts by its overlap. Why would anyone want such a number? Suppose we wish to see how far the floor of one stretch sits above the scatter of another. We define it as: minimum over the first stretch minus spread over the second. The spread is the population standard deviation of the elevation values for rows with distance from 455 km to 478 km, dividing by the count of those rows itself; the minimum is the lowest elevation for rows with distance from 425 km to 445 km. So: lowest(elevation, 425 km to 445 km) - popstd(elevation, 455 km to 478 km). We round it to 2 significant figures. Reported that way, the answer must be 2.4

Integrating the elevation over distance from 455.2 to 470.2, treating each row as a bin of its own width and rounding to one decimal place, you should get 41.1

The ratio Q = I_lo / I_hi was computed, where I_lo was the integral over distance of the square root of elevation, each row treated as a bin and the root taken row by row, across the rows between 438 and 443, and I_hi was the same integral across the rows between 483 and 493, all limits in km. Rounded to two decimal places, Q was 0.58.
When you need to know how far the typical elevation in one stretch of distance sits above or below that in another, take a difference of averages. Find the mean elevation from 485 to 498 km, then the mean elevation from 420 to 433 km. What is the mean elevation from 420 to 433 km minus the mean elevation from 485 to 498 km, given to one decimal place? 0.2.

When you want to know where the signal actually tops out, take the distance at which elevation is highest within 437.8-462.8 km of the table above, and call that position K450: 461.5 km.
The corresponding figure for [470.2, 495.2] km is 479.0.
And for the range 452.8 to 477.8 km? 461.5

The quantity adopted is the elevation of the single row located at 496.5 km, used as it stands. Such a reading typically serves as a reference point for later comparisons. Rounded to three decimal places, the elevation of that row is 2.609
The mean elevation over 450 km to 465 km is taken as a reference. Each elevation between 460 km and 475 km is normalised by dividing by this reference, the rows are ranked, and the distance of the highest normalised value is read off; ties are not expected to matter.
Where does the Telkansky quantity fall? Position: 461.5 km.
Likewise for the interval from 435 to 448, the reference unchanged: 436.5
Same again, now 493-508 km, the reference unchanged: 504.0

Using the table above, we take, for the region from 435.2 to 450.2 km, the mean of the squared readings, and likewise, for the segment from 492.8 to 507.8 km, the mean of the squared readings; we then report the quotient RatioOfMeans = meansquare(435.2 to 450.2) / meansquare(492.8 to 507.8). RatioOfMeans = 0.96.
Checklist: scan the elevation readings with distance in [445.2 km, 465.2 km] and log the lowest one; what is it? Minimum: 2.607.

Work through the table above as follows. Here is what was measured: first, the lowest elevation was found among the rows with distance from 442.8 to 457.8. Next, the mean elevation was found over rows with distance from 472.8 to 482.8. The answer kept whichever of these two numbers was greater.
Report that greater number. 2.60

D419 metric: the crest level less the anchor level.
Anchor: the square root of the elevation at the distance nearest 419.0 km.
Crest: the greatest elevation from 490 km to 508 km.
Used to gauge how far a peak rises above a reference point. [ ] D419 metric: 1.7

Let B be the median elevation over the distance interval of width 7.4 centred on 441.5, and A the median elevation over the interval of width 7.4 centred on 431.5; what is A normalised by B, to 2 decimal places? 1.03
